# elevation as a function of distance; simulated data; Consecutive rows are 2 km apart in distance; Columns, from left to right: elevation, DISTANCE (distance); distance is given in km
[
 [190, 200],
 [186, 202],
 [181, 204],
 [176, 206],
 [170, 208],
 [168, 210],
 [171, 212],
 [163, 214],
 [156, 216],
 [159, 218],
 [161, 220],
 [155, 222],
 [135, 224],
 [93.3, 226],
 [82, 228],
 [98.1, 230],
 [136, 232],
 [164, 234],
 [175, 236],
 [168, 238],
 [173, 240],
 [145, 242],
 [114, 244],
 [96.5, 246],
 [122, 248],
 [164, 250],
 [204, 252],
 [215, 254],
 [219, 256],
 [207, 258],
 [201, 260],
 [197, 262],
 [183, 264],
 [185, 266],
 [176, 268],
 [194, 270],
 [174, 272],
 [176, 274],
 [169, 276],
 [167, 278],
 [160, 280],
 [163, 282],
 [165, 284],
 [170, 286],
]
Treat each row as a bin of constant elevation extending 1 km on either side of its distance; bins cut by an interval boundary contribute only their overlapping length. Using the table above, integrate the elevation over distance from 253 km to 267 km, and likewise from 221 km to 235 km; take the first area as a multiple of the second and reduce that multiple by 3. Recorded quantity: -1.4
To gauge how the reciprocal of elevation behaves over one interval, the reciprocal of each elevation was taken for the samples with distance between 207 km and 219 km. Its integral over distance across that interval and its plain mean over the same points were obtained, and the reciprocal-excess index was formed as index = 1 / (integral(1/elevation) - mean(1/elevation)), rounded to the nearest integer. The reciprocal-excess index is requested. 15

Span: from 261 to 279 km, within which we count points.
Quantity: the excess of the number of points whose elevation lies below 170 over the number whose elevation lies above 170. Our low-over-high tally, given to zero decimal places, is -5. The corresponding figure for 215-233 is 9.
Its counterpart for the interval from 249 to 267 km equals -7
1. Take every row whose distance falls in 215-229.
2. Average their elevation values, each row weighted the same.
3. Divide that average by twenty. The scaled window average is 6.7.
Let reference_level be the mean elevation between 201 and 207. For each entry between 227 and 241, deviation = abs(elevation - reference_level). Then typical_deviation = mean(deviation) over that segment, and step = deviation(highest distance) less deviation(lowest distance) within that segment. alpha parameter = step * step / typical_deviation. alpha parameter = 214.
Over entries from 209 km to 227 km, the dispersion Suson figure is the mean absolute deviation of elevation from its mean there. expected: 16.5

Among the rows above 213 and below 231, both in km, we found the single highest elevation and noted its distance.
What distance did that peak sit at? 214 km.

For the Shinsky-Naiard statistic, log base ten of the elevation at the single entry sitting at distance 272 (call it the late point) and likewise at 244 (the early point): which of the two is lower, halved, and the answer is 1.03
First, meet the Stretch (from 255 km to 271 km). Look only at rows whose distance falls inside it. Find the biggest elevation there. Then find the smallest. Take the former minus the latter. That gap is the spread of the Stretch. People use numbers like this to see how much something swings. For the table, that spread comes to 43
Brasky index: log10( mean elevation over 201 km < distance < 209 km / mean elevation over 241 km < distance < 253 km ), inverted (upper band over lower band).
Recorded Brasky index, -0.10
